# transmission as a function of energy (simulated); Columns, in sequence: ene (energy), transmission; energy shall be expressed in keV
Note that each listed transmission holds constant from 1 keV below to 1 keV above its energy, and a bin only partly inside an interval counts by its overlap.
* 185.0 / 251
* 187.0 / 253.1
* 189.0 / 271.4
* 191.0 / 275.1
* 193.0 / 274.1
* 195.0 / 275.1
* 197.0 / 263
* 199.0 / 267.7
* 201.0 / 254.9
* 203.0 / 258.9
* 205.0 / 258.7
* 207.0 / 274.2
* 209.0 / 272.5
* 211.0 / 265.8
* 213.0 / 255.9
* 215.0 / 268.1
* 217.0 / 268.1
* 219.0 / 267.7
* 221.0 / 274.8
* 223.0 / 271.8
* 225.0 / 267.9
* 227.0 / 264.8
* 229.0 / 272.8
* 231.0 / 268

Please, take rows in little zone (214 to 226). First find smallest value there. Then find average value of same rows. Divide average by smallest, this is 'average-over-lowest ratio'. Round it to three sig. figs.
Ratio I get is 1.01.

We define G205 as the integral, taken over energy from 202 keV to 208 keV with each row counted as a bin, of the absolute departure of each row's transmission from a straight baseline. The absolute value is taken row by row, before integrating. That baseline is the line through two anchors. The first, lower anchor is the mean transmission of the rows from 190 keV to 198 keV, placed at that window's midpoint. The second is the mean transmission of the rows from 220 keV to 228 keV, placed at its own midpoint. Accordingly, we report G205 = 56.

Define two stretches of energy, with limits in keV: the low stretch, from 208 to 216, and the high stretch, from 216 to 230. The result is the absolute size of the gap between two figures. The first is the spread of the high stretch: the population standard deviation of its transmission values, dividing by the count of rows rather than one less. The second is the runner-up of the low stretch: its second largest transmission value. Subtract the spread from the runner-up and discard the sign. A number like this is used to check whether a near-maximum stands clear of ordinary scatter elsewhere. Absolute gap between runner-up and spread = 265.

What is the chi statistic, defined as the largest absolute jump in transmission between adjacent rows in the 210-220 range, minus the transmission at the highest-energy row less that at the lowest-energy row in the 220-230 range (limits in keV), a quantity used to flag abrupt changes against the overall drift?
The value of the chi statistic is 14.2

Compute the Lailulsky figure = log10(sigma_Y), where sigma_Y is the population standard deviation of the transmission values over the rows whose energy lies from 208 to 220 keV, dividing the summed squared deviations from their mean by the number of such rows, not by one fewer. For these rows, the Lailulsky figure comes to 0.71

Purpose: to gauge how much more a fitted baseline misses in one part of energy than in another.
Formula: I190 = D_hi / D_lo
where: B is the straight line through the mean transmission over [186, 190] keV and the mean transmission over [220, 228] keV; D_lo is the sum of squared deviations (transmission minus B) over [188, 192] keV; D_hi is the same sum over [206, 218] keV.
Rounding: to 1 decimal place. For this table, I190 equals 1.0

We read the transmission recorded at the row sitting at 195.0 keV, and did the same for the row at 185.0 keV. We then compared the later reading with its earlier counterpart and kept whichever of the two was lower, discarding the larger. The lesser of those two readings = 251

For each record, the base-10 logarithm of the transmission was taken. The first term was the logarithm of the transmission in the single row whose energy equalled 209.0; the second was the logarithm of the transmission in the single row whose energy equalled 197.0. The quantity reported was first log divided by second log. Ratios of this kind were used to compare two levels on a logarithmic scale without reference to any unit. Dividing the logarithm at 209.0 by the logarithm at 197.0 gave 1.006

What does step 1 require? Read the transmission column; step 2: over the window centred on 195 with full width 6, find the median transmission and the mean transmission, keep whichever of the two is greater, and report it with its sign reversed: -274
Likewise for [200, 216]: -264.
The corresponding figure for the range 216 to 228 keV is -269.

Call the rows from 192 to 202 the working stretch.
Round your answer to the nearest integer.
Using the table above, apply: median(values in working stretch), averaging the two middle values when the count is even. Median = 268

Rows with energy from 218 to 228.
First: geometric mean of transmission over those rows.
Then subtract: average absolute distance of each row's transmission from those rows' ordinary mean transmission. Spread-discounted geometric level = 266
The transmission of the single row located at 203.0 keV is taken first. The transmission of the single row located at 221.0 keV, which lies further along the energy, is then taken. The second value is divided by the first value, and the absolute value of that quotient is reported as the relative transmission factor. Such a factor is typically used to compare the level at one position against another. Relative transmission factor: 1.06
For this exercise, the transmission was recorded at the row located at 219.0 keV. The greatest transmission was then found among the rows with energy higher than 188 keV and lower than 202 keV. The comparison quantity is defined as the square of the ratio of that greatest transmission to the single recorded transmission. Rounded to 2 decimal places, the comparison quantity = 1.06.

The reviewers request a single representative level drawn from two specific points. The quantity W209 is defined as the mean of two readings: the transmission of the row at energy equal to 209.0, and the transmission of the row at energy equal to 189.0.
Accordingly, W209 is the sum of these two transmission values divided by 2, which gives 272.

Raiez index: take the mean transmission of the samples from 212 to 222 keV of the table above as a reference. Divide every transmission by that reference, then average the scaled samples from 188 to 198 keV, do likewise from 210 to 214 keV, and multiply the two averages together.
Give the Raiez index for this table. 0.99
